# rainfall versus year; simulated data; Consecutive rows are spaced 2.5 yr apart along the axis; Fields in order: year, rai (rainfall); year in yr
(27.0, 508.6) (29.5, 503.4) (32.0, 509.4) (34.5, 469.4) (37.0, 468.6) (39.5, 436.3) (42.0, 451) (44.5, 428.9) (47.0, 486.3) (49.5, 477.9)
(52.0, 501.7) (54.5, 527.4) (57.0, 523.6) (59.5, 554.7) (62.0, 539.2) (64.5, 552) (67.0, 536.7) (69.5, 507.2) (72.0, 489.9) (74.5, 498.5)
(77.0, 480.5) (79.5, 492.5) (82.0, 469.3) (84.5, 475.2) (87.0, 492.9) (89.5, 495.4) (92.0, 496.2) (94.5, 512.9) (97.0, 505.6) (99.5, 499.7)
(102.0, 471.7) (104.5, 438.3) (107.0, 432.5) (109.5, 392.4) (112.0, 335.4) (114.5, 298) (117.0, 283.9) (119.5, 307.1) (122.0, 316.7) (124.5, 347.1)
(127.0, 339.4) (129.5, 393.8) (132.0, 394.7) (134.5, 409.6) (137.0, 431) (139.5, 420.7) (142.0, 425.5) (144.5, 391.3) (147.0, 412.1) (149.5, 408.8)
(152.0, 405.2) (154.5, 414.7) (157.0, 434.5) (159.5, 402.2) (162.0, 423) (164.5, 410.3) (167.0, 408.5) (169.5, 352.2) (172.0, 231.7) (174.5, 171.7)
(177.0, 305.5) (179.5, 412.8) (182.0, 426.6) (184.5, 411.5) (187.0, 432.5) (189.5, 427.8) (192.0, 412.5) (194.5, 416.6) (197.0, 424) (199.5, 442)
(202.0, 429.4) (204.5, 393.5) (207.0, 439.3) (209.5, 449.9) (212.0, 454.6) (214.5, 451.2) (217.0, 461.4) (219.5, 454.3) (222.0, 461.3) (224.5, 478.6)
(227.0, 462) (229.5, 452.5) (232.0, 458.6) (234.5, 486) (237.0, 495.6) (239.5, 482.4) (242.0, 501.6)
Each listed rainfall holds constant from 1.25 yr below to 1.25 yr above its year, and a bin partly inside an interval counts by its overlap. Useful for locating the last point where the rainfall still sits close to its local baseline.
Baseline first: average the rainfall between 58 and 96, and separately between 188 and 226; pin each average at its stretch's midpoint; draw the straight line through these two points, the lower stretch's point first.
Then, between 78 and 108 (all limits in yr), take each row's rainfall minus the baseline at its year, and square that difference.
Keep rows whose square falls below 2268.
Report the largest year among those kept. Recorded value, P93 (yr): 102.0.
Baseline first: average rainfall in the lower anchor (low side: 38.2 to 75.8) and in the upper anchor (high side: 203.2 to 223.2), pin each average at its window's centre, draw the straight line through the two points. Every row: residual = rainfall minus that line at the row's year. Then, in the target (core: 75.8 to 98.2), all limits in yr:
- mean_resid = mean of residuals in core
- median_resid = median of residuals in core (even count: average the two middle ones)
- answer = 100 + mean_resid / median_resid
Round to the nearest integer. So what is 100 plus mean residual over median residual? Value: 100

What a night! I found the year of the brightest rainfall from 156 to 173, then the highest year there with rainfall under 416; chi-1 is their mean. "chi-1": 164.5 yr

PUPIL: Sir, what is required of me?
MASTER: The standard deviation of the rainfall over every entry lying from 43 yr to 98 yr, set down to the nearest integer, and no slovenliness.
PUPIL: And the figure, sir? 29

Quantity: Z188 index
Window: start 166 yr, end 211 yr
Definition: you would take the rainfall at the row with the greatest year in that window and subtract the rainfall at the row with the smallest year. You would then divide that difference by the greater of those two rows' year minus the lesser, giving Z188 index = 1.0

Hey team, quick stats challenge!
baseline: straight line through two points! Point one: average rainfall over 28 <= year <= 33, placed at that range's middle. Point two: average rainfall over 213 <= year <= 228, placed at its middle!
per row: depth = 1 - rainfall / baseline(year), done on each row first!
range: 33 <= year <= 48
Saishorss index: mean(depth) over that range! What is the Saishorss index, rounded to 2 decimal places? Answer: 0.09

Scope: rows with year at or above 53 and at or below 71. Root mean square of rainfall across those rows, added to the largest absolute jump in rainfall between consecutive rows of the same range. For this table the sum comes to 566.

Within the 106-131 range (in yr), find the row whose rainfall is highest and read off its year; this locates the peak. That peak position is 107.0 yr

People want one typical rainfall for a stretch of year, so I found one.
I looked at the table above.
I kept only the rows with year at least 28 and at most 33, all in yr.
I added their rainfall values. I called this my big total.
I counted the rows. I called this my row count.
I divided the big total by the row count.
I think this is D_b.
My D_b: 506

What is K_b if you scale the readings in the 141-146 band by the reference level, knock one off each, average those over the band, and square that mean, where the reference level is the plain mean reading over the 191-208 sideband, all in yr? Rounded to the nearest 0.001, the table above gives 0.001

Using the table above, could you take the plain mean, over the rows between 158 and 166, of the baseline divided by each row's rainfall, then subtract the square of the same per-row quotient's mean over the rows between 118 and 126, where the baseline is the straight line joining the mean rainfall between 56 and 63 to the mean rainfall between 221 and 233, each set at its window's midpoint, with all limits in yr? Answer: -1.3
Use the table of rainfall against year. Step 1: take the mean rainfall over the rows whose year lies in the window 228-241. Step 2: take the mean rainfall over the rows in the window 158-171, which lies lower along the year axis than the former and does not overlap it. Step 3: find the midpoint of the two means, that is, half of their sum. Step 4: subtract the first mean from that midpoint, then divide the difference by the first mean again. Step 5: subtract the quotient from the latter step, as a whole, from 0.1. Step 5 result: 0.18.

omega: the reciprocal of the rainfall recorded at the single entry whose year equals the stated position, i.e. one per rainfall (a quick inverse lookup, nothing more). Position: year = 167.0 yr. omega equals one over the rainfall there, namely 0.0024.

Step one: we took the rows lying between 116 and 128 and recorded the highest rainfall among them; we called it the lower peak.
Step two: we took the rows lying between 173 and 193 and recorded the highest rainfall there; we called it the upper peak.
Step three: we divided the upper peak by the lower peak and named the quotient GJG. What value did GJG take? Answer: 1.25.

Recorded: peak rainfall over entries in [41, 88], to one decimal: 554.7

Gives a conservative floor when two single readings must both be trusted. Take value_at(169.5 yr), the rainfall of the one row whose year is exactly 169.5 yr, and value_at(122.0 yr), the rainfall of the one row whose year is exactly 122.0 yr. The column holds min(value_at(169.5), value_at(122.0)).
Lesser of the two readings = 317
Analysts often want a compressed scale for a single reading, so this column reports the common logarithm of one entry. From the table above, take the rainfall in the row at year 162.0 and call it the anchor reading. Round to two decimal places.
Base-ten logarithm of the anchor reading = 2.63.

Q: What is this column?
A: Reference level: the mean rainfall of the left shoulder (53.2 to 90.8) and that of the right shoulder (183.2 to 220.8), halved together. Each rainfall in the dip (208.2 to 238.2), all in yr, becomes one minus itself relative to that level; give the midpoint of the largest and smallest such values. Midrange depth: 0.00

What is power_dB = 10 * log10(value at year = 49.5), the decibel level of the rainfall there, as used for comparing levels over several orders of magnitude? 26.8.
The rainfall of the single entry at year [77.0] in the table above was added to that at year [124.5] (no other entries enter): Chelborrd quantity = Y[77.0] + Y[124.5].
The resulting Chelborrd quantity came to 828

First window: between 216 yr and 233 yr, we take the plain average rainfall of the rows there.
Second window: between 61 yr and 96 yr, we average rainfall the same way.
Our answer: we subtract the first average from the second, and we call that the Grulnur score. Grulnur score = 41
